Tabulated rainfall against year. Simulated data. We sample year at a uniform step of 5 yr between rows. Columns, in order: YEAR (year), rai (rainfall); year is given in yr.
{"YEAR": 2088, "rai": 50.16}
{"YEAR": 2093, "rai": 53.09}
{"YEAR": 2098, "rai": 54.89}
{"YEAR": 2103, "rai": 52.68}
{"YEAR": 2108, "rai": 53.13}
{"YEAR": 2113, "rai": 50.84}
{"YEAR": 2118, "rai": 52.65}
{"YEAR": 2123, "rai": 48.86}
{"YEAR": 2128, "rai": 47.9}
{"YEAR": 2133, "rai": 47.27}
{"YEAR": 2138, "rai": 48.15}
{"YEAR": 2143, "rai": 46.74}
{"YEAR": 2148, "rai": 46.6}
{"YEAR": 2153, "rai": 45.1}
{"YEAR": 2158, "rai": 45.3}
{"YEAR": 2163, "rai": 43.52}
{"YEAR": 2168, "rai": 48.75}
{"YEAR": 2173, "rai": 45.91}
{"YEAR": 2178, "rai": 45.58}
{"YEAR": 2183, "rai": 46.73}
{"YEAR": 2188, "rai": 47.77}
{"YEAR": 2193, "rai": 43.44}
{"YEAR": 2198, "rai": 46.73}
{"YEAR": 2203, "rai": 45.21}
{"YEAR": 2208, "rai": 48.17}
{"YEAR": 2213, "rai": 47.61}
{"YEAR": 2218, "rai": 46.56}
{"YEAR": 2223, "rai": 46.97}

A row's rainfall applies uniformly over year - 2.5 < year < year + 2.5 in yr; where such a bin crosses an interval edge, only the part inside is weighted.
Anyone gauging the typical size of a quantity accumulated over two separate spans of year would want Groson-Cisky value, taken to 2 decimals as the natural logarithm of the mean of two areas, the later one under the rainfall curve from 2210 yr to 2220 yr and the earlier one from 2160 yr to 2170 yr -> 6.14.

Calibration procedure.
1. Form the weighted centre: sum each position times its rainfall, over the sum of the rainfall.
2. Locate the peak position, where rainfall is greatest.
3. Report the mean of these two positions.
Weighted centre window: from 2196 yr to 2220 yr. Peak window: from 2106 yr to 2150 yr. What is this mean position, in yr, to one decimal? 2158.0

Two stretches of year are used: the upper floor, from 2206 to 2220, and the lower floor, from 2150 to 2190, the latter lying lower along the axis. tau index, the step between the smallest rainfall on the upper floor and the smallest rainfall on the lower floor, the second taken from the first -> 3.0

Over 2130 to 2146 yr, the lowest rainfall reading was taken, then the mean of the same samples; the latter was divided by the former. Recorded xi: 1.014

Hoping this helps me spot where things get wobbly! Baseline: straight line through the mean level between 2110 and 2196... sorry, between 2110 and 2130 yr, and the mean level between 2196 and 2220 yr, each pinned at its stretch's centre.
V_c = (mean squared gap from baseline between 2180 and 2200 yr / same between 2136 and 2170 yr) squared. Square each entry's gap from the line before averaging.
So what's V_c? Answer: 0.2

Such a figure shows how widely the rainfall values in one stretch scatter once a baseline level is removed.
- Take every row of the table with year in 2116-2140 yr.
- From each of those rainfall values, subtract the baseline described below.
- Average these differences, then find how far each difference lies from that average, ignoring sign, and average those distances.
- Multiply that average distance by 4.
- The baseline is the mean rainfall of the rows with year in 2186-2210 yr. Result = 5.9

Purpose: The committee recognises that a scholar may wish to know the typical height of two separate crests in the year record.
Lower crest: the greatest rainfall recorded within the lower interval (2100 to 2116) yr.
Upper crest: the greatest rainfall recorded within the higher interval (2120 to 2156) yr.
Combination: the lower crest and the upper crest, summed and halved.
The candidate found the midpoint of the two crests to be 51.0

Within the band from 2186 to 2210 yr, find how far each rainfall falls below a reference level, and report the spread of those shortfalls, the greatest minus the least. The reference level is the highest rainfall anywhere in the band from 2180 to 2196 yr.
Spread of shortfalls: 4.7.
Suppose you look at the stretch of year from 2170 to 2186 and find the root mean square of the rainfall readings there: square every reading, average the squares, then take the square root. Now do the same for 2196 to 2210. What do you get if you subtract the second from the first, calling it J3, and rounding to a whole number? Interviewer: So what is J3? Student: -1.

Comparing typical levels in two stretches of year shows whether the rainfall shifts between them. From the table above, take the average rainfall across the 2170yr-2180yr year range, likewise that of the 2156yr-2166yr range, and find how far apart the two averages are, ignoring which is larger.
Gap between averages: 1.3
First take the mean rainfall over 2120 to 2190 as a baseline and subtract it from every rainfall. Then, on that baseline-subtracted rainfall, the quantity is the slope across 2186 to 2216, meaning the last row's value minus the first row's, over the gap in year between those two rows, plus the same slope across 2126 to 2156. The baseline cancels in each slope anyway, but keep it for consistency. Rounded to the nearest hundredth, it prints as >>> -0.12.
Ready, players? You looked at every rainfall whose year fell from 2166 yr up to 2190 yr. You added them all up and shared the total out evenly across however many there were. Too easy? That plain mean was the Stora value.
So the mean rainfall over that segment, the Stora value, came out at 46.9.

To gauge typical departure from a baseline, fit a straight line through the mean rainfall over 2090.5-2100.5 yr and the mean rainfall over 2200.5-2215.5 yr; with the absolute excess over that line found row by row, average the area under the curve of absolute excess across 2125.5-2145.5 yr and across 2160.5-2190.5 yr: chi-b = 79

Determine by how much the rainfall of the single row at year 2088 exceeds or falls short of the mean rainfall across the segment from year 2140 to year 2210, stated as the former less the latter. 4.0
